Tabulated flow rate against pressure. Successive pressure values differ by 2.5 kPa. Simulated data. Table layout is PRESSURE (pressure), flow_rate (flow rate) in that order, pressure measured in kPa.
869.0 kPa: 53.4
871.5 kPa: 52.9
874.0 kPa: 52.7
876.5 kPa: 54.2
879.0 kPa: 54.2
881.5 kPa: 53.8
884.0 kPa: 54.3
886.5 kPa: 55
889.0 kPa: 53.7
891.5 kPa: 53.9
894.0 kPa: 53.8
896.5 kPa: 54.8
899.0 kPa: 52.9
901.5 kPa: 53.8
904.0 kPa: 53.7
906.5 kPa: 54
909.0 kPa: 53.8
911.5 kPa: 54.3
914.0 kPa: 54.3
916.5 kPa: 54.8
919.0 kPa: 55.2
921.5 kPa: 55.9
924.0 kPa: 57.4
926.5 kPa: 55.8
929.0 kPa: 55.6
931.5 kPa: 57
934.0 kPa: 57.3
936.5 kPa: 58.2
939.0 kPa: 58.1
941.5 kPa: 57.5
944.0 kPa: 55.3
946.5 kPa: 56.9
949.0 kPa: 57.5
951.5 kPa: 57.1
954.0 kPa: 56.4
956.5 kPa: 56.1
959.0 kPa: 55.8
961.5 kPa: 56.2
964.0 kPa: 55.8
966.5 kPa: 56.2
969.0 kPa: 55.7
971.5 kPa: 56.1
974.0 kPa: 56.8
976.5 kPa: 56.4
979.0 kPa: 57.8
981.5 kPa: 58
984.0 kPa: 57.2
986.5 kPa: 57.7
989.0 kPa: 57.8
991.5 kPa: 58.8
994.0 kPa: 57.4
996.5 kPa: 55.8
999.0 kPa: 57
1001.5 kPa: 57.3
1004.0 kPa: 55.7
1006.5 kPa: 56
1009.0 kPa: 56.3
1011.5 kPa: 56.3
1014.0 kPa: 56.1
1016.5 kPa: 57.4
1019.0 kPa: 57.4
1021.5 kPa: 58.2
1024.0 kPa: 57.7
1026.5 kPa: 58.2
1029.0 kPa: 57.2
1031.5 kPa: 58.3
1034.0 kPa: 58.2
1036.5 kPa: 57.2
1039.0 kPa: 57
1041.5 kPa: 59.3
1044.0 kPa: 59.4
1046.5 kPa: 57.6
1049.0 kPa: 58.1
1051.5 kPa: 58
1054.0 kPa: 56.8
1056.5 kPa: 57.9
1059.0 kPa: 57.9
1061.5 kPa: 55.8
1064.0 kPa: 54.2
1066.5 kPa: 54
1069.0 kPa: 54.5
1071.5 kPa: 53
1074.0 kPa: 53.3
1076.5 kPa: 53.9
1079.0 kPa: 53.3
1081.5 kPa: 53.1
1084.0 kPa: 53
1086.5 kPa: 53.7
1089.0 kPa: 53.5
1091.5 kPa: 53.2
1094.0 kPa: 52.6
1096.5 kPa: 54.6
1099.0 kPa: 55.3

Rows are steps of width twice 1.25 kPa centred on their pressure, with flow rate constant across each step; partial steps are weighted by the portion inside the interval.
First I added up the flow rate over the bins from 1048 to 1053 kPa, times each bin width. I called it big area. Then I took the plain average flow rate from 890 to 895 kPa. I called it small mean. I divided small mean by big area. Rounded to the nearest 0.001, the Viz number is 0.186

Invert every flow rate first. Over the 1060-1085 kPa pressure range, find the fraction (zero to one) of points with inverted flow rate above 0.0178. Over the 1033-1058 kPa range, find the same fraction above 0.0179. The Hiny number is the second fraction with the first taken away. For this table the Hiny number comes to -1.0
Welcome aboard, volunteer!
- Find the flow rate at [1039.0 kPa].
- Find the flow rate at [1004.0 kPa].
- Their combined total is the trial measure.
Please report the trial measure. 113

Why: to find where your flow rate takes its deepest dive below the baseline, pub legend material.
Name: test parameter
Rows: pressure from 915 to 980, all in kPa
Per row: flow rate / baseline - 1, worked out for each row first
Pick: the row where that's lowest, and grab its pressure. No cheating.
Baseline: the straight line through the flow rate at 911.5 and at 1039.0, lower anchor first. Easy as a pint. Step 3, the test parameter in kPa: 969.0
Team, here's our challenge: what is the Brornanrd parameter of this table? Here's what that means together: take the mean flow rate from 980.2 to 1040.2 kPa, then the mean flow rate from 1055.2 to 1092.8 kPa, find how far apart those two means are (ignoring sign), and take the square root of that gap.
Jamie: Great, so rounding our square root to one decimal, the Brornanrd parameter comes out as 1.7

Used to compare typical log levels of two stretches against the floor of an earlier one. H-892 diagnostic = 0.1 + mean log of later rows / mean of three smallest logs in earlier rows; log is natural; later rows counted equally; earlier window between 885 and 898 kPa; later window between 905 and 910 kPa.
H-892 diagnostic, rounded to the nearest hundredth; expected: 1.10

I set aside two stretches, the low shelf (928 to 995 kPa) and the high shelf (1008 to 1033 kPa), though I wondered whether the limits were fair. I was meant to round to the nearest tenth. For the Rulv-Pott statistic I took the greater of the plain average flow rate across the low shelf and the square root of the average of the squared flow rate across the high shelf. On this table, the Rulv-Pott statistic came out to 57.3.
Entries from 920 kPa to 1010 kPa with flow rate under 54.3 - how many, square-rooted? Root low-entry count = 0.0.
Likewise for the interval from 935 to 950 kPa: 0.0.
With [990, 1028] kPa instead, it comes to 0.0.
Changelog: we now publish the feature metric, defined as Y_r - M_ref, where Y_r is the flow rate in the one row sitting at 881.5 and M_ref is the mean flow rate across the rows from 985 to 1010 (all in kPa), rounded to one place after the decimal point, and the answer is -3.2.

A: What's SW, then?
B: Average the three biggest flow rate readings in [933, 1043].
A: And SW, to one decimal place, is 58.8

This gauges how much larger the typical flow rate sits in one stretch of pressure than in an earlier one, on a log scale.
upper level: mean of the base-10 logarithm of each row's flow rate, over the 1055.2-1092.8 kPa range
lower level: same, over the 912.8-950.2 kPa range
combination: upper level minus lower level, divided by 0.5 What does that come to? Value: -0.03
